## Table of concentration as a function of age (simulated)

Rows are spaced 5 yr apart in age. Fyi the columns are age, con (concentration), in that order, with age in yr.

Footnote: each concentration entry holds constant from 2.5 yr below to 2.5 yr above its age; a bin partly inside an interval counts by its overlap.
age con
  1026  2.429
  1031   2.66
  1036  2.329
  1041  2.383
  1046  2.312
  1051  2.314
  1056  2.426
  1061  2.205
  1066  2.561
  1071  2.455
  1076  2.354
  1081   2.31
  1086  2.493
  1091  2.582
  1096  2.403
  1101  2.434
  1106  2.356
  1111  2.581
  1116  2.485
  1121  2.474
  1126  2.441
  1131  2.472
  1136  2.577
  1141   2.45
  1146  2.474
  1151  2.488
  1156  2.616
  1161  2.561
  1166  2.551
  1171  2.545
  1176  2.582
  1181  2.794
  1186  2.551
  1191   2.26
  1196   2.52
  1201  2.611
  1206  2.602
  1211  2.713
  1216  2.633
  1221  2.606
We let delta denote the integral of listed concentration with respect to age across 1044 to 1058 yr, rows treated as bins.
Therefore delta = 33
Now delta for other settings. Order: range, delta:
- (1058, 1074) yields 38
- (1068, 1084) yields 38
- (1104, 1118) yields 35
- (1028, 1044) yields 39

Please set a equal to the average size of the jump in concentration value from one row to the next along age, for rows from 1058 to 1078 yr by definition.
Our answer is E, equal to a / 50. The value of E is 0.0038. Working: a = 0.19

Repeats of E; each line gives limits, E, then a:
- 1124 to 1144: 0.0018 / 0.09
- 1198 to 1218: 0.0013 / 0.07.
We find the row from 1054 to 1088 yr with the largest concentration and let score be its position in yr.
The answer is 1066 yr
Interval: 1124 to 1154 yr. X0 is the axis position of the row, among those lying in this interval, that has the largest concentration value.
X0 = 1136 yr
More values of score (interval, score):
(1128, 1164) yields 1156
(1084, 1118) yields 1091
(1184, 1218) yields 1211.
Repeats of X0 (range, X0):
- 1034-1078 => 1066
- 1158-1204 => 1181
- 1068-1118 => 1091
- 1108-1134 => 1111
